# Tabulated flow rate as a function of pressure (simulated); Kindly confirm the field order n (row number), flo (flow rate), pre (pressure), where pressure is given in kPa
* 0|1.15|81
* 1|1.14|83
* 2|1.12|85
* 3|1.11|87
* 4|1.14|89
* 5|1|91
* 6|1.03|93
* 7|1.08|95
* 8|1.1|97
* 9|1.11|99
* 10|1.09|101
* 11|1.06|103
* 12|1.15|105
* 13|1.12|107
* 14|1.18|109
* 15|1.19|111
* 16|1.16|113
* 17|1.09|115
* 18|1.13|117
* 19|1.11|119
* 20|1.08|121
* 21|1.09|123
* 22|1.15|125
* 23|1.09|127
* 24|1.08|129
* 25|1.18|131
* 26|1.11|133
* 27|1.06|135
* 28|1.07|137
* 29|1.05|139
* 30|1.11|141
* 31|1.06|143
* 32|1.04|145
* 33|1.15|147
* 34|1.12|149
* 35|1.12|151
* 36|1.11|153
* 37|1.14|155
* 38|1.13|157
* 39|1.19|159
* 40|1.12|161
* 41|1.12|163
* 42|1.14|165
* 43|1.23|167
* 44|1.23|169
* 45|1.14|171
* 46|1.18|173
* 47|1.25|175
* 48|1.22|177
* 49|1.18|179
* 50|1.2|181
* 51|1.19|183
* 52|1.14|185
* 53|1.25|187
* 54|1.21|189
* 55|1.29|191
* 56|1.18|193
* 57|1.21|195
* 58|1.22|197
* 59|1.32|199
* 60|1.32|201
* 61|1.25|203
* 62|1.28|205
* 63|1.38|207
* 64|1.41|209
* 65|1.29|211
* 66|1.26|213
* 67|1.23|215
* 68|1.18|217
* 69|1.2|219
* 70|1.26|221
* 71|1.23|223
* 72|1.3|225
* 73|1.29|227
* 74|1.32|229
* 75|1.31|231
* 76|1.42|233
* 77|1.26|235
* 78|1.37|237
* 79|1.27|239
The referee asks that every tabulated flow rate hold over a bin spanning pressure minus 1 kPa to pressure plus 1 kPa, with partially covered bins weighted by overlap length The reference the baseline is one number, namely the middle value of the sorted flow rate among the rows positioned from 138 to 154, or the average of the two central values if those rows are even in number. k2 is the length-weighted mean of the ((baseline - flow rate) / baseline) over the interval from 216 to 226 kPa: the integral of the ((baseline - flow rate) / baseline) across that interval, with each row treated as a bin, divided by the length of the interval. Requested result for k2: -0.11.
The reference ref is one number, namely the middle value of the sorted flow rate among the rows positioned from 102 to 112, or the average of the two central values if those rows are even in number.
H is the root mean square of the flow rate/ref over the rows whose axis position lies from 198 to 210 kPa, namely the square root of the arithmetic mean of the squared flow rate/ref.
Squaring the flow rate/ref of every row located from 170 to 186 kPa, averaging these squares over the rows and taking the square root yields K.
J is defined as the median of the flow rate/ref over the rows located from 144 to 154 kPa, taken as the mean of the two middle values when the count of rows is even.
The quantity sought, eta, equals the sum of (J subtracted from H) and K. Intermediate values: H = 1.15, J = 0.97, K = 1.03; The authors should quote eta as 1.21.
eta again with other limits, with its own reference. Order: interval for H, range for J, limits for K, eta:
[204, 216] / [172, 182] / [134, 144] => 1.03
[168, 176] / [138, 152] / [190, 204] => 1.17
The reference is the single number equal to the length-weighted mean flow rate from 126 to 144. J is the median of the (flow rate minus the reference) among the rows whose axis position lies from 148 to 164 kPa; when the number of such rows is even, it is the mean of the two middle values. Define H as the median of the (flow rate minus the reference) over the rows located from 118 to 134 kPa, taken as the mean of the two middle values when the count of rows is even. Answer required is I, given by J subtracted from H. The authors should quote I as -0.02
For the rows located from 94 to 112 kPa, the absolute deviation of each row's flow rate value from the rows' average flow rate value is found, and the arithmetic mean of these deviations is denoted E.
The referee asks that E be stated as 0.036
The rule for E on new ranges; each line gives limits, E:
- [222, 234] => 0.039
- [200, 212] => 0.049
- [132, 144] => 0.022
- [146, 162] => 0.019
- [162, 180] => 0.040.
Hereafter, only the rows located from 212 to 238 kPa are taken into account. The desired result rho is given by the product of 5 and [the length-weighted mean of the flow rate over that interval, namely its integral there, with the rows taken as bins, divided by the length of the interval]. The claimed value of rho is 6.4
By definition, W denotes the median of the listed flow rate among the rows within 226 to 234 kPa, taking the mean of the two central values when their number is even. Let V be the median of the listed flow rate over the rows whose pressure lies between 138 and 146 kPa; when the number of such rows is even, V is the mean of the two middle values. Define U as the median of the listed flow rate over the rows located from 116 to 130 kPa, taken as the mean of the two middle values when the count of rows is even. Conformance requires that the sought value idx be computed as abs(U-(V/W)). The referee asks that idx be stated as 0.29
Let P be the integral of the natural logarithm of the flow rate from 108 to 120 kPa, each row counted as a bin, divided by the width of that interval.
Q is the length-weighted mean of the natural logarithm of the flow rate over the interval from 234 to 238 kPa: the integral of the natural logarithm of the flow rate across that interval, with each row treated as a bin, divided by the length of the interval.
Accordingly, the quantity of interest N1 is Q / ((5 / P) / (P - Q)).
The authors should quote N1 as -0.0010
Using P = 0.133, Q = 0.27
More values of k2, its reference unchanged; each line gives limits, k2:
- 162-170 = -0.06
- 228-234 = -0.22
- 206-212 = -0.23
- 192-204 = -0.13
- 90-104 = 0.04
